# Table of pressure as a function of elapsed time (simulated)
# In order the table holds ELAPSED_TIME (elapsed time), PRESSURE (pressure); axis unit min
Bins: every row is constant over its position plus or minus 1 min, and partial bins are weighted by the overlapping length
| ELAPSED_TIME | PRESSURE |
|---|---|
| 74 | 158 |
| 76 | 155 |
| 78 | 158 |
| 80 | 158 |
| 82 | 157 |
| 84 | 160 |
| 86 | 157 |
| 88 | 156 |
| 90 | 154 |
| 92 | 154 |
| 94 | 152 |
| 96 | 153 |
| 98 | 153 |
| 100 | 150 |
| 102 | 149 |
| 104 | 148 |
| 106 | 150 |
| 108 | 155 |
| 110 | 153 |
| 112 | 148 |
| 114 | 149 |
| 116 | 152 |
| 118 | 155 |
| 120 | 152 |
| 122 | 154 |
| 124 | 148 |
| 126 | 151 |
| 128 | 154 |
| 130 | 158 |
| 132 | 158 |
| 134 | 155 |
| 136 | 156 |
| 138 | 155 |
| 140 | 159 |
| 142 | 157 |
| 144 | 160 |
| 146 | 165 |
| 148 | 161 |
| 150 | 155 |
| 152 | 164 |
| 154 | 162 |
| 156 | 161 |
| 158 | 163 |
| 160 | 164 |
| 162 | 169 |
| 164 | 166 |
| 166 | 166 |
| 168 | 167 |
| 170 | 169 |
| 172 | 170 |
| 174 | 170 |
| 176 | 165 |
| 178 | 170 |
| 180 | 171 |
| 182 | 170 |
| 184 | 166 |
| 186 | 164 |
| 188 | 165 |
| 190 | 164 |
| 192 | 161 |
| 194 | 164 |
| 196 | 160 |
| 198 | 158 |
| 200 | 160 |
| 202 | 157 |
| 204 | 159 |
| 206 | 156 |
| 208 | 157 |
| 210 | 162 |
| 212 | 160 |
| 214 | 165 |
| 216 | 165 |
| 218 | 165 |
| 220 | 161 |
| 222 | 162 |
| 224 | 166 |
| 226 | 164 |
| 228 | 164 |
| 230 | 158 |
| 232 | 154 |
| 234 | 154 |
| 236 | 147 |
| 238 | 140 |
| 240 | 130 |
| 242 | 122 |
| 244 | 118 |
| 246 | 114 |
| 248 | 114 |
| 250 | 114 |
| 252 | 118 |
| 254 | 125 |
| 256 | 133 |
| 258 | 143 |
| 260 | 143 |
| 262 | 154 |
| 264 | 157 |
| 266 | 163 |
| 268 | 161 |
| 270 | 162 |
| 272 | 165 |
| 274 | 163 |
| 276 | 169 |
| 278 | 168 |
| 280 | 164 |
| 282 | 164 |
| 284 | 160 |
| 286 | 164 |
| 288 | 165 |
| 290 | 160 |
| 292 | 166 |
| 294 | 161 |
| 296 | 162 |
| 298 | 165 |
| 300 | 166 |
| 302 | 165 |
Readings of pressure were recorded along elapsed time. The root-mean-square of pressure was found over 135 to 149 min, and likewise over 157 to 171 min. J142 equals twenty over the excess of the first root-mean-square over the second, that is -3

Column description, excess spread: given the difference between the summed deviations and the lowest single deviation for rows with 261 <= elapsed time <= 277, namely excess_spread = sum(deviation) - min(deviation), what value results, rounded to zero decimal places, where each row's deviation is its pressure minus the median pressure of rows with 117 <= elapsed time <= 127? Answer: 76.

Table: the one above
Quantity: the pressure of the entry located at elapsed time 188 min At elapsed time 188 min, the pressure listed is 165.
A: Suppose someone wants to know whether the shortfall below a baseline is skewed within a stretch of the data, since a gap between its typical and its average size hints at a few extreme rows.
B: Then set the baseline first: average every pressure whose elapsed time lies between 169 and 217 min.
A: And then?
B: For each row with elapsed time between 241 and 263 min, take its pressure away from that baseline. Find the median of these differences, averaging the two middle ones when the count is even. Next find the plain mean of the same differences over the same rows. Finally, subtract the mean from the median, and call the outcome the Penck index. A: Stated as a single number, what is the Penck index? 5.1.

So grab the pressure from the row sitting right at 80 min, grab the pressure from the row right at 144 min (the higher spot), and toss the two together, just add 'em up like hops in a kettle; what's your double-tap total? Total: 318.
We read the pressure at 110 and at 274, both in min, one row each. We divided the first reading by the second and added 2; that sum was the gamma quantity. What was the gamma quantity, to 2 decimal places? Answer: 2.94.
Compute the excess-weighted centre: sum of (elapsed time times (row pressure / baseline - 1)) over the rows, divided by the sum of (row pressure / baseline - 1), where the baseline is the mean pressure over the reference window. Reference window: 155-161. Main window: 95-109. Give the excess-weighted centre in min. 102.0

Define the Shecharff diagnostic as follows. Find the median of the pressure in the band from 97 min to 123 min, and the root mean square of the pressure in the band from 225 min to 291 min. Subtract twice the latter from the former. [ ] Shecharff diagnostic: -147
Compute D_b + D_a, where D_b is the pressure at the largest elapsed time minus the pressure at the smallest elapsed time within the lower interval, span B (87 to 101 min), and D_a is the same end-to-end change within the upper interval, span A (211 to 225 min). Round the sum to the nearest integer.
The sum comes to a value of 0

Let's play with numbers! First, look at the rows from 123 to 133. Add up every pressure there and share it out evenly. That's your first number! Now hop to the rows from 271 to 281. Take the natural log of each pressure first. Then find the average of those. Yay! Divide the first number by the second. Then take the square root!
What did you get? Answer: 5.49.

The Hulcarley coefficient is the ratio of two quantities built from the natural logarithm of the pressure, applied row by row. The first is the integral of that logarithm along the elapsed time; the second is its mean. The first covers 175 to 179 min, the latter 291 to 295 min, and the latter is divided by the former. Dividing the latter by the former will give 0.249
